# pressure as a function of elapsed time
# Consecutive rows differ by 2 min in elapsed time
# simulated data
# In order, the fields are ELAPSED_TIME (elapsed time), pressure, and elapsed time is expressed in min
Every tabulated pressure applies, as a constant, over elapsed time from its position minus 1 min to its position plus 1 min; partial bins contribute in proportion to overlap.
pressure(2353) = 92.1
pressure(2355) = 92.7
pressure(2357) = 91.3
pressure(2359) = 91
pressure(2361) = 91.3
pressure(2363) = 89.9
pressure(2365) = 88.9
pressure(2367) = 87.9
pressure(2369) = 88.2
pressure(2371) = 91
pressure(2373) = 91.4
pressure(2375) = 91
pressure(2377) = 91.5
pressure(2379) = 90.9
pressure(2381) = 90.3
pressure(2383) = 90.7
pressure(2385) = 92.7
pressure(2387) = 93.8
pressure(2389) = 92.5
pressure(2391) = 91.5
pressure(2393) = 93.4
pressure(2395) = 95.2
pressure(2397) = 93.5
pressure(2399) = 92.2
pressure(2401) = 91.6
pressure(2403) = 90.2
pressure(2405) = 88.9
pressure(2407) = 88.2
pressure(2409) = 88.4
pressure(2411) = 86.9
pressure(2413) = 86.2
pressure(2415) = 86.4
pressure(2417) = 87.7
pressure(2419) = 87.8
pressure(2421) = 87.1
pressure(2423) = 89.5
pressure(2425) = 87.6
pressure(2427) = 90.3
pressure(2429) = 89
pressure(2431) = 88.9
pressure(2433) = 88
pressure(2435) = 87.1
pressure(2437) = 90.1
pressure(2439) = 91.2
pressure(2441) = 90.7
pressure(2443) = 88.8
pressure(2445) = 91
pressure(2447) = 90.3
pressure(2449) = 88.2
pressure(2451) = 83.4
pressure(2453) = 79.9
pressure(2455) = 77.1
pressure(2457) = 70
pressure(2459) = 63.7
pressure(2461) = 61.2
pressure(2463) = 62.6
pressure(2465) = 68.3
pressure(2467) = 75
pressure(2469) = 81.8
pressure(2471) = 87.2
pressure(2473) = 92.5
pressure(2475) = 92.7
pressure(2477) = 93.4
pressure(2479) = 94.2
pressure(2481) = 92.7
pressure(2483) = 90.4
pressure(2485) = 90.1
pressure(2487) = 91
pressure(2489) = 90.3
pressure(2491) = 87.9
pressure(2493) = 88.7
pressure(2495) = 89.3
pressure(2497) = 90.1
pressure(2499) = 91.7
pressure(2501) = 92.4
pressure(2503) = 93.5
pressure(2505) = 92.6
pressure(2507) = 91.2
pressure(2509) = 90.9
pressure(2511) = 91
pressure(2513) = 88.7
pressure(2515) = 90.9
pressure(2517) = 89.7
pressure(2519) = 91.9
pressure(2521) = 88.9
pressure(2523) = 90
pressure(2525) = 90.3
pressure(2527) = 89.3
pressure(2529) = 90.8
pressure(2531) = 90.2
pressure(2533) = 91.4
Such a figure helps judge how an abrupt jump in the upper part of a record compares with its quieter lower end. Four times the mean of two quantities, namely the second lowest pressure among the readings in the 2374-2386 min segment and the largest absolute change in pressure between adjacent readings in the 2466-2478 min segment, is 195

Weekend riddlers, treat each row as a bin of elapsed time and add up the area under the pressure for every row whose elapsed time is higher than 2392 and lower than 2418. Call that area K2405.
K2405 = 2338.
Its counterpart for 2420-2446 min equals 2319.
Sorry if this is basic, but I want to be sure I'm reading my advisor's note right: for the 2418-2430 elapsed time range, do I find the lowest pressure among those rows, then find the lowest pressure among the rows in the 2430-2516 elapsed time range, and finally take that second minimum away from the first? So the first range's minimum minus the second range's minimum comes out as 26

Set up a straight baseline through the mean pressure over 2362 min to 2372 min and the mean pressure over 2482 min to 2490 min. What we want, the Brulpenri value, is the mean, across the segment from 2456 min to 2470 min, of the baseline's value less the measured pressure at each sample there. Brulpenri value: 21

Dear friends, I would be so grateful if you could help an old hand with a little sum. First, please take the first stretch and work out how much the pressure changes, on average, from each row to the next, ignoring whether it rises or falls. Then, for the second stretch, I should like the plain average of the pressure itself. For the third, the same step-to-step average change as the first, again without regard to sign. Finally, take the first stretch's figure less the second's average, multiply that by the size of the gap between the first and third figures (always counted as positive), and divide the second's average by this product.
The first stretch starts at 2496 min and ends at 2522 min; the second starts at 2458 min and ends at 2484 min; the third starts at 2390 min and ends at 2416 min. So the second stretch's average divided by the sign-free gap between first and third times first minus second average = -3.30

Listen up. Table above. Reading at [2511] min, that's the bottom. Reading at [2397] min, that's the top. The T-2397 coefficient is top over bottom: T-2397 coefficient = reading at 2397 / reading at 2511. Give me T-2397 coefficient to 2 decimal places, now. 1.03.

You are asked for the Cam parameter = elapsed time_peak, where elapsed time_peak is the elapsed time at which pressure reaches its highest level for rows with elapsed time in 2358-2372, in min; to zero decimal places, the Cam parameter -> 2361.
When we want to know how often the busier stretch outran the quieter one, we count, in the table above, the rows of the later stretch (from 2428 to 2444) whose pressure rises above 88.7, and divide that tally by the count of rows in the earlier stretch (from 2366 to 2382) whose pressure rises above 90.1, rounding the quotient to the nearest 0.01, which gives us 1.00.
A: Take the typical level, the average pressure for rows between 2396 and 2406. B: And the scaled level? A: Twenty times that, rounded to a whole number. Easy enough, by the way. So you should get 1826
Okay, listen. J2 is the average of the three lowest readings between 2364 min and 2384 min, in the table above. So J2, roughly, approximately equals 88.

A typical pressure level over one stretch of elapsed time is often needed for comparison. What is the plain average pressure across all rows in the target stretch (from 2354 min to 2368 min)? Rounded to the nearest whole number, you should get 90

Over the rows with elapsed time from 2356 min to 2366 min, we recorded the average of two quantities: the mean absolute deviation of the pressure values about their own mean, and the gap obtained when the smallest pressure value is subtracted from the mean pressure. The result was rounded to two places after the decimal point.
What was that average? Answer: 1.22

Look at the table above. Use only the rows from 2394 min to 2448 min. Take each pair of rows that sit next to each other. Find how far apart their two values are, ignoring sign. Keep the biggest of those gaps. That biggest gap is 3.0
